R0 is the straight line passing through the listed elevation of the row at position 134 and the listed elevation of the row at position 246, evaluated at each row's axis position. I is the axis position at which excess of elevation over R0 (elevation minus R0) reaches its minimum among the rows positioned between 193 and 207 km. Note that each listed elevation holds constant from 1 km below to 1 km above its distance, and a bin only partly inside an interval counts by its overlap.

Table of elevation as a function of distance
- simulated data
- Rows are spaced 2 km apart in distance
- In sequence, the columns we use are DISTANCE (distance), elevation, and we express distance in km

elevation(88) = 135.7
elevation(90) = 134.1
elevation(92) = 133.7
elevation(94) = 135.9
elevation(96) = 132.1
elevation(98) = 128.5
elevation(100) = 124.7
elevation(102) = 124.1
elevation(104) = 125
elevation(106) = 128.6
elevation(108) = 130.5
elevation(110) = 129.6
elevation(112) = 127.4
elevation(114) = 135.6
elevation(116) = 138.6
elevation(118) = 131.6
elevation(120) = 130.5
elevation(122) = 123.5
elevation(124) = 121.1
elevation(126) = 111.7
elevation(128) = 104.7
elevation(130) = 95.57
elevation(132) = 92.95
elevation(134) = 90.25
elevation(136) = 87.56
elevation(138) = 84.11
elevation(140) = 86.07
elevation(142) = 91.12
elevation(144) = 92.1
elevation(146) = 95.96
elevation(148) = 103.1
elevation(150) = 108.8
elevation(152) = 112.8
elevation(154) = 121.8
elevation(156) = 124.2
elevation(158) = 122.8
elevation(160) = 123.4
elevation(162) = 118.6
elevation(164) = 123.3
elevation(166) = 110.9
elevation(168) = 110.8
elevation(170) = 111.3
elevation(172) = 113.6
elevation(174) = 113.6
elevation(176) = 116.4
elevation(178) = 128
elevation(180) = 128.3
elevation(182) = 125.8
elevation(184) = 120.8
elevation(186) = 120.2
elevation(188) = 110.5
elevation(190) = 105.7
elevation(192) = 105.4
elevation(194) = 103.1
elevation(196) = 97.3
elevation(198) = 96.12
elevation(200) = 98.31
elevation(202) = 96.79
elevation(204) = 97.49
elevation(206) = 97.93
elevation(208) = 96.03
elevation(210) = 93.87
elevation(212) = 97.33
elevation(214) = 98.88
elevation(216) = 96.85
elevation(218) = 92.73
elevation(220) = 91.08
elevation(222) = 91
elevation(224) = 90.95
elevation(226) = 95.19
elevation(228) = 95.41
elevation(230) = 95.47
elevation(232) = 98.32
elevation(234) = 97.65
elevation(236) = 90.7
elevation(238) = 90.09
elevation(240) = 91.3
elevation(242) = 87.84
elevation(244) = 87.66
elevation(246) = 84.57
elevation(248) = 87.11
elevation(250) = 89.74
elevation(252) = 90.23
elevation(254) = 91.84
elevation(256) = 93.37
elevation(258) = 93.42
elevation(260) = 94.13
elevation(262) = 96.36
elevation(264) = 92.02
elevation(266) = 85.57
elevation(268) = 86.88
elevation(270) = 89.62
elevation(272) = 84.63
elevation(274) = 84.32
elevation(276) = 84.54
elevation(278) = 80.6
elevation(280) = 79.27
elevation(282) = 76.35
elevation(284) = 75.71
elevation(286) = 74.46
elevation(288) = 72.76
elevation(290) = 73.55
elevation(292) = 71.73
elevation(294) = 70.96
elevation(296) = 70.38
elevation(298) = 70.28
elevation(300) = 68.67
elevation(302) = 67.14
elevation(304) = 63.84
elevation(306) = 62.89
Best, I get 198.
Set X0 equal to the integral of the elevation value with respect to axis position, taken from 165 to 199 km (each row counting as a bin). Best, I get 3836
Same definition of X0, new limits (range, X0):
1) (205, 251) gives 4275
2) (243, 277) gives 3032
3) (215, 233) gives 1694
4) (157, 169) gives 1420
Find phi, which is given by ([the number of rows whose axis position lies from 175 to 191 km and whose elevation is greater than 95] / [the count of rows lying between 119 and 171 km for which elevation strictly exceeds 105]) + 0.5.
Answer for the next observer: 1.0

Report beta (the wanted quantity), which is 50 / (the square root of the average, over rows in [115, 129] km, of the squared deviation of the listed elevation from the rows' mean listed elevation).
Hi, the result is 4.6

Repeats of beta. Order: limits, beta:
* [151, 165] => 13.4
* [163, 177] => 12.1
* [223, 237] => 18.2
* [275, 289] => 13.3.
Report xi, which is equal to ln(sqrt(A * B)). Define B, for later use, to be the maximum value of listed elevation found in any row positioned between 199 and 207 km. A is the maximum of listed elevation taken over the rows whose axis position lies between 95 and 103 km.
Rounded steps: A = 132.1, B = 98.31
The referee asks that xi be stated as 4.74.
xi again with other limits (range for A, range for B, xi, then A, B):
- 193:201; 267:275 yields 4.57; 103.1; 89.62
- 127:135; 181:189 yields 4.74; 104.7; 125.8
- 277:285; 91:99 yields 4.65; 80.6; 135.9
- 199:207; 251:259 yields 4.56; 98.31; 93.42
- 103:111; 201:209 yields 4.73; 130.5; 97.93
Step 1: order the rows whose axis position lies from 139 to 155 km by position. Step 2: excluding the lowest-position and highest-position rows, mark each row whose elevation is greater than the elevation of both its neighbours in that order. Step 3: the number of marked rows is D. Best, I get 0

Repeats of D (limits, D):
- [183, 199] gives 0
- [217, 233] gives 0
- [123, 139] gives 0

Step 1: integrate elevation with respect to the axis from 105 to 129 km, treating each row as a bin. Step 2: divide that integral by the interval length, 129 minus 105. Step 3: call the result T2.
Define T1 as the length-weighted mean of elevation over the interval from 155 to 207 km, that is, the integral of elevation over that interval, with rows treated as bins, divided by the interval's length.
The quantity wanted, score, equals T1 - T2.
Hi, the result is -14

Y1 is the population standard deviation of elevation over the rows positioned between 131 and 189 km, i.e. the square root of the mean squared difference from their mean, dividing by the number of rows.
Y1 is 13.8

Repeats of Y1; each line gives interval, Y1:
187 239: 4.8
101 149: 18.3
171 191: 7.3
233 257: 3.2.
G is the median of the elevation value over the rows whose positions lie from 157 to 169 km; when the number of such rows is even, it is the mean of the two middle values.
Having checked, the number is 121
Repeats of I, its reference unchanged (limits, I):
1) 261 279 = 278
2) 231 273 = 246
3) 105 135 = 134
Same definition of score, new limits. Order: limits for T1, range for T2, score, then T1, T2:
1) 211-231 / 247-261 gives 3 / 94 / 91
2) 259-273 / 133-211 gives -17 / 90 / 107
